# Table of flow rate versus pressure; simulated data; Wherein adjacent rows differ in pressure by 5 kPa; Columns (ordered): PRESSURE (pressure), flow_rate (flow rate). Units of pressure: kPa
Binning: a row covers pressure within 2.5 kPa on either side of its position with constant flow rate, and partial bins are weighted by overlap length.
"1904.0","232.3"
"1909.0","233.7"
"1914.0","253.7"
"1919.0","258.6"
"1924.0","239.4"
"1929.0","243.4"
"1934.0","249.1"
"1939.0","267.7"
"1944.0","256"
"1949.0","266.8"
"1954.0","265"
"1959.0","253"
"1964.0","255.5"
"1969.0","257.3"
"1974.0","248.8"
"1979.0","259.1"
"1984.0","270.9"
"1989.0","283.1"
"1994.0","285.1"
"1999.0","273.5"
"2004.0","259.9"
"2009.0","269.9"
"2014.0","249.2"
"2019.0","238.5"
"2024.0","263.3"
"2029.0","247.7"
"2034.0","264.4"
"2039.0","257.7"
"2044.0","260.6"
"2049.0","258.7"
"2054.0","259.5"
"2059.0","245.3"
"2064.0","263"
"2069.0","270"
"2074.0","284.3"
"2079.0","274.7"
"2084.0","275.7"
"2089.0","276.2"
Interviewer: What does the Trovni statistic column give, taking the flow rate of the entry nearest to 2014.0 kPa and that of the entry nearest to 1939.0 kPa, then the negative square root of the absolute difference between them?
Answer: -4.30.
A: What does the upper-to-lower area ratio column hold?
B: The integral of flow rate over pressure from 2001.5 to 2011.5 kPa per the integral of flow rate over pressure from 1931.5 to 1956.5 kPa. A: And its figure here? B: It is 0.41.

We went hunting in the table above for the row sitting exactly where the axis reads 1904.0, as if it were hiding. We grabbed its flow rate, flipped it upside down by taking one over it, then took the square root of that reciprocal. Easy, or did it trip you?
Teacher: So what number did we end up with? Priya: 0.0656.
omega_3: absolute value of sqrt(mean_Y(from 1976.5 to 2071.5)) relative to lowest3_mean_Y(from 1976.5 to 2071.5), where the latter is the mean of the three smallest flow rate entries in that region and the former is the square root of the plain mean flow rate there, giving 0.0664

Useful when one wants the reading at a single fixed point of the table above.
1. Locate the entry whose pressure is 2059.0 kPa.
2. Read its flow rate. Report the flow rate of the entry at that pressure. 245.3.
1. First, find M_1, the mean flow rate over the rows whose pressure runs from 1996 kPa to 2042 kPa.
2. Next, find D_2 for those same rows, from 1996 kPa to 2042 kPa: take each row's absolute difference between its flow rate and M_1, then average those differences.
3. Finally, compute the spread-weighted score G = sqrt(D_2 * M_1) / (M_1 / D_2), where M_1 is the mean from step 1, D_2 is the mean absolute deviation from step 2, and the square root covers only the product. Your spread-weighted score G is 1.64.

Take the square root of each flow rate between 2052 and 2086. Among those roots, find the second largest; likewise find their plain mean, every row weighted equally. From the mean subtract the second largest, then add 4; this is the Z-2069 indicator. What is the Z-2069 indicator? 3.75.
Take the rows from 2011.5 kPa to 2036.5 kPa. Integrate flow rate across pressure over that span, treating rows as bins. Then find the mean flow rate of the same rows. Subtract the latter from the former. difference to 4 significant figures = 6063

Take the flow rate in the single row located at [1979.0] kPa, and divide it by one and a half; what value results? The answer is 173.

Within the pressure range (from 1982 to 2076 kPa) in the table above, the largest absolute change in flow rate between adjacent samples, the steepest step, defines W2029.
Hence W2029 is 25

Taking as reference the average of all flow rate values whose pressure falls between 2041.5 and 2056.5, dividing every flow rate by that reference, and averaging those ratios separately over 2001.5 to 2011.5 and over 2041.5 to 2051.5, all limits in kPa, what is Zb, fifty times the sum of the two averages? 101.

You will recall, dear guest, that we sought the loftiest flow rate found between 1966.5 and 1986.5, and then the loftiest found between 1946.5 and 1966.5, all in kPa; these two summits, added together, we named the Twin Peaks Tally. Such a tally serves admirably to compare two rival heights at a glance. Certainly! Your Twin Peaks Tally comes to 538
